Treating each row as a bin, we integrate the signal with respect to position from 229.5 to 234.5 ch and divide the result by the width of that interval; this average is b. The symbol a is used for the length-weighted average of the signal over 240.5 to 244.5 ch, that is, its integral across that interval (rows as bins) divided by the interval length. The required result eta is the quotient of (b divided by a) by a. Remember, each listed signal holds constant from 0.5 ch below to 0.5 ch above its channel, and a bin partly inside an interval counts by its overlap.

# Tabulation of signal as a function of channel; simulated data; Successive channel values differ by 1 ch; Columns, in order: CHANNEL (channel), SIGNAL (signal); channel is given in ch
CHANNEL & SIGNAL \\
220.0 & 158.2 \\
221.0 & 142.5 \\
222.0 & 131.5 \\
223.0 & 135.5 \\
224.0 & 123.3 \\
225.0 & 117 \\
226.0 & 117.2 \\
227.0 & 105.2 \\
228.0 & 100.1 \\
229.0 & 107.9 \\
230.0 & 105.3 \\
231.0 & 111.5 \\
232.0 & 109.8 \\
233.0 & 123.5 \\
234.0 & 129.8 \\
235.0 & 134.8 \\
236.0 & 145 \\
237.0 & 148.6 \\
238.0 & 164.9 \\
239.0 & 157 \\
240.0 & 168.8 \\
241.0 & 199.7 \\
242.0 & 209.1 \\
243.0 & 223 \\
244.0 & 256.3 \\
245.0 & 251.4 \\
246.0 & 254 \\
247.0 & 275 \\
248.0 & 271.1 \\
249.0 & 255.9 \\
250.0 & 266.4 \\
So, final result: 0.002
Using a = 222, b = 116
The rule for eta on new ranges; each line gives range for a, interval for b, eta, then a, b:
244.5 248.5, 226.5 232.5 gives 0.002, 263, 107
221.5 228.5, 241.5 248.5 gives 0.018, 119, 249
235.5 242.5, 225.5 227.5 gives 0.004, 170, 111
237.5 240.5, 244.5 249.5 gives 0.010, 164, 261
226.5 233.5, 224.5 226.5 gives 0.010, 109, 117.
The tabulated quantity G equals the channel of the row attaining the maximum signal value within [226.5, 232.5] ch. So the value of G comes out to 231.0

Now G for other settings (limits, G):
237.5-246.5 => 244.0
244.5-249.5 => 247.0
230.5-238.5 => 238.0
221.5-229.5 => 223.0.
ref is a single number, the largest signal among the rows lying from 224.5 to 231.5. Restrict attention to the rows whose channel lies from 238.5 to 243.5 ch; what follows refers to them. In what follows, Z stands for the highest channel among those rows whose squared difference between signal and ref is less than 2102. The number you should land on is 239.0 ch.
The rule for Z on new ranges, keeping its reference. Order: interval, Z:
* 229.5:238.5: 237.0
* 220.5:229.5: 229.0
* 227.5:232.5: 232.0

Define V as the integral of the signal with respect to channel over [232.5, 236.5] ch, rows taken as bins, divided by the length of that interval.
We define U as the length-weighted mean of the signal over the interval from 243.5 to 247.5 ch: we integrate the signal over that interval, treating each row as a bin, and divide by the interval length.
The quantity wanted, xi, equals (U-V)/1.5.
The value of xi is 84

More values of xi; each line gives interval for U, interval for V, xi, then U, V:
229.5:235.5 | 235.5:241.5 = -30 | 119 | 164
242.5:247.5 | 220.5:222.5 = 77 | 252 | 137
